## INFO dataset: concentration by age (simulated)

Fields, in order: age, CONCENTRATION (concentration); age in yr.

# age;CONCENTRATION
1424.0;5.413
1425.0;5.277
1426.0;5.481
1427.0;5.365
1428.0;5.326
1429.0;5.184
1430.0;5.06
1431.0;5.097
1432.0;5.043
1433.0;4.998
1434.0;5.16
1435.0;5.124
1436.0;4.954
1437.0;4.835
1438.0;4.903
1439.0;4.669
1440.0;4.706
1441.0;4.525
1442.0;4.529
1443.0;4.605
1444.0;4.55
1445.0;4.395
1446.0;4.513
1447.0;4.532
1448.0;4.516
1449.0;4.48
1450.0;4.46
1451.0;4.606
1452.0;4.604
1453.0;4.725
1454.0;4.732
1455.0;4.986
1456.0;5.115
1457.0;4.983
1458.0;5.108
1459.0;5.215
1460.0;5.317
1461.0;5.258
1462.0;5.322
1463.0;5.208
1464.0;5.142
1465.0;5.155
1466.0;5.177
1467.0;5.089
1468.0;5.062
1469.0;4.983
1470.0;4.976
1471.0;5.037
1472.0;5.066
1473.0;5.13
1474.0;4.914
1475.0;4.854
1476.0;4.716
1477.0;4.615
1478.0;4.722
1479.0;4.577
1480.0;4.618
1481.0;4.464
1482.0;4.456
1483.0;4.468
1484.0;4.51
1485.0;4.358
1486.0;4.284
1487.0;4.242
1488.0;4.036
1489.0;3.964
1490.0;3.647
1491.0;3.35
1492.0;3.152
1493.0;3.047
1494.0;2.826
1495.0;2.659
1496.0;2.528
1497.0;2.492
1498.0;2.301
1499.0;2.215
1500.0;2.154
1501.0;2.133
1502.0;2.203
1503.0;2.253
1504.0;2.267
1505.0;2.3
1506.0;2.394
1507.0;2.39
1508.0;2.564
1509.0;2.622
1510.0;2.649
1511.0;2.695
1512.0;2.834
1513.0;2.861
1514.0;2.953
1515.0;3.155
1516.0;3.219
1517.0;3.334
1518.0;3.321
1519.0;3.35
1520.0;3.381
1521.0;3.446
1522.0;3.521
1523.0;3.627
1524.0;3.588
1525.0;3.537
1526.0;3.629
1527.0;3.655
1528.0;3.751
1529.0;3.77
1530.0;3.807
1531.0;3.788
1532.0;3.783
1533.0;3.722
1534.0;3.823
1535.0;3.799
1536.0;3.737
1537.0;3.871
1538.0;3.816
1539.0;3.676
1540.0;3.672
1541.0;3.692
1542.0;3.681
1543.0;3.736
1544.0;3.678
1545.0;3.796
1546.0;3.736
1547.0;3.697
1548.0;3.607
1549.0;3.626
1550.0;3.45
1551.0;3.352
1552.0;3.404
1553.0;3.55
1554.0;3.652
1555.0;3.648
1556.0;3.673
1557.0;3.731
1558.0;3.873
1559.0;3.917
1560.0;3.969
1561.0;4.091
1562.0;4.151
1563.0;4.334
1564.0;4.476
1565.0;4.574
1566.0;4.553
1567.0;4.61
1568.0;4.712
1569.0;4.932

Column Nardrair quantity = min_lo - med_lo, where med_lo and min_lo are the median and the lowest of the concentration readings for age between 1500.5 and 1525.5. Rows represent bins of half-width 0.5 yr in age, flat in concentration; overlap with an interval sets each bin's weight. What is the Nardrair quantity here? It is -0.73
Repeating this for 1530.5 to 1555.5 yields -0.34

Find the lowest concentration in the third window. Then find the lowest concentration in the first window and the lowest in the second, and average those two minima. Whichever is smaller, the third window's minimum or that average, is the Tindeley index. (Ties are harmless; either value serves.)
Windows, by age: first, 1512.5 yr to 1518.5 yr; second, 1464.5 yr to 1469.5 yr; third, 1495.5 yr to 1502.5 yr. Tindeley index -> 2.1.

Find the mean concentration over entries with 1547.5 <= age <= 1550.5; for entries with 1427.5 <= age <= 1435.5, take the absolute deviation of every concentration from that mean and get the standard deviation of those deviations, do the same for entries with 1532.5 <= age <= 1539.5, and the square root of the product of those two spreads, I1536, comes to 0.08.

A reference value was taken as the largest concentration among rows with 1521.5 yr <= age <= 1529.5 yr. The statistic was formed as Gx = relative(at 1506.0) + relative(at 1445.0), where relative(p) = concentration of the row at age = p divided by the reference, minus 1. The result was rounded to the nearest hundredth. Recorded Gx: -0.20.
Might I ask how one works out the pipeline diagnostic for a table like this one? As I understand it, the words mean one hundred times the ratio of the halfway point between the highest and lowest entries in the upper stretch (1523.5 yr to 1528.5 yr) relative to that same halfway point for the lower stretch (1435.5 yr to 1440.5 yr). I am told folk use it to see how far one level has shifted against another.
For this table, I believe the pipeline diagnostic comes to 76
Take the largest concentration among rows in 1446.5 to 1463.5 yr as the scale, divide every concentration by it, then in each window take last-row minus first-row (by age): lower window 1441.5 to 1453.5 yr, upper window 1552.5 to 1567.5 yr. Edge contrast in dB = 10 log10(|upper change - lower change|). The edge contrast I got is -7.9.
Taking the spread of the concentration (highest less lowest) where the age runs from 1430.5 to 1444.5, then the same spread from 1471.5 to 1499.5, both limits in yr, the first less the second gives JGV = -2.3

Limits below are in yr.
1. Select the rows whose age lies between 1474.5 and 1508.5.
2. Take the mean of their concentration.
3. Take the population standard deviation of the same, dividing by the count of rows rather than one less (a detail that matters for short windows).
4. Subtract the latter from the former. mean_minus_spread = 2.4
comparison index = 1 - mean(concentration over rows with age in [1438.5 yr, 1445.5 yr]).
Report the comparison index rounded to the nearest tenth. -3.6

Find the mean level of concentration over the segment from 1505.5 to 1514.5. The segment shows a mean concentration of 2.7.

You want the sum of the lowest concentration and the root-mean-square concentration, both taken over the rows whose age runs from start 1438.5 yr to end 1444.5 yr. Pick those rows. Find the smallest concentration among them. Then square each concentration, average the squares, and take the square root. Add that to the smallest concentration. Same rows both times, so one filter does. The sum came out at 9.1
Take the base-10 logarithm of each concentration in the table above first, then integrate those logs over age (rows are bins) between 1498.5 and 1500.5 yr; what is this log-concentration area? 0.7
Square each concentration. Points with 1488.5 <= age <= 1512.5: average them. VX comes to 7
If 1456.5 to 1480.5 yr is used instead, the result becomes 25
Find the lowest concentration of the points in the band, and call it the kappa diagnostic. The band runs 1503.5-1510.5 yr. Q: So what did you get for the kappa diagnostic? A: 2.267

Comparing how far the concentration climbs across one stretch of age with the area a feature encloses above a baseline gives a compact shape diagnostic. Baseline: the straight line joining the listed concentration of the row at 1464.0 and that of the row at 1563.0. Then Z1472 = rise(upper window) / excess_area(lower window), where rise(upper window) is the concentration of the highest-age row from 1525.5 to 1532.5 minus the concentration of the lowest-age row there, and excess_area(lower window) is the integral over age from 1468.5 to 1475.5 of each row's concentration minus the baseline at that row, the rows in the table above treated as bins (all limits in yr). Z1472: -0.27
